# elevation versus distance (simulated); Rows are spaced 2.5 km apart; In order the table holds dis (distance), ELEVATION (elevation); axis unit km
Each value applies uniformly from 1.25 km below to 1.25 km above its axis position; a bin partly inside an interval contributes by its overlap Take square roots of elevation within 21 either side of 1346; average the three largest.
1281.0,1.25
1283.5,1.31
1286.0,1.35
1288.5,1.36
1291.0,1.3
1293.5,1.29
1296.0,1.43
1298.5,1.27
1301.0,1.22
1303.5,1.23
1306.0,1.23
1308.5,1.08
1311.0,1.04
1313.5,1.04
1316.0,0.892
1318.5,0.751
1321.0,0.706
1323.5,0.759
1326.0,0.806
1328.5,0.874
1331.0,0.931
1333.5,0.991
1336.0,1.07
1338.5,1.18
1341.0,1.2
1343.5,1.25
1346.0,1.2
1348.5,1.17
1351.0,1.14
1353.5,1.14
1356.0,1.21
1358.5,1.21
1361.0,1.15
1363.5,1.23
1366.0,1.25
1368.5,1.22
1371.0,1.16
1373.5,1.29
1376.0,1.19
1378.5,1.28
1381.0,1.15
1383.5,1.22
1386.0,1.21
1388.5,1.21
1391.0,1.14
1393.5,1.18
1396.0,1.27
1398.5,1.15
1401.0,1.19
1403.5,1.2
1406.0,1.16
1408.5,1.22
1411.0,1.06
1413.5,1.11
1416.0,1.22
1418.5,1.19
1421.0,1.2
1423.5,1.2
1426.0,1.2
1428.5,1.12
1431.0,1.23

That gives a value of 1.12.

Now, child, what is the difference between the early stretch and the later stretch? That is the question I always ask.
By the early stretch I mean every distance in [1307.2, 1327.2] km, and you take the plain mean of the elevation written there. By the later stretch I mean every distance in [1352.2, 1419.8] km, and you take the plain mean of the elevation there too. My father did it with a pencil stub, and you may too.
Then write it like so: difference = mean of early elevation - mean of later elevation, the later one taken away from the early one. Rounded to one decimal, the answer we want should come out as -0.3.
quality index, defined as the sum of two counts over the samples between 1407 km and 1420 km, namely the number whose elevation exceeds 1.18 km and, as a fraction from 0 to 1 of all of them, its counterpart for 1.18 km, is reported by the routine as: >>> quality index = 4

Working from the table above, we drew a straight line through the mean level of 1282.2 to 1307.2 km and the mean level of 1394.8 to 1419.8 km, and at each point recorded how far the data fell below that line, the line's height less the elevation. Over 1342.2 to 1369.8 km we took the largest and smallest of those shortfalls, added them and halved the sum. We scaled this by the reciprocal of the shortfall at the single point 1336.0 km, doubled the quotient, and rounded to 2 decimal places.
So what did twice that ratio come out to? 0.38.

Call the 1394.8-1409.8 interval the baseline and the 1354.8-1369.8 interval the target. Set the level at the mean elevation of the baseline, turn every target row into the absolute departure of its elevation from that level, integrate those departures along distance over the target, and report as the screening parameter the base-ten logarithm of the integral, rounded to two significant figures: -0.35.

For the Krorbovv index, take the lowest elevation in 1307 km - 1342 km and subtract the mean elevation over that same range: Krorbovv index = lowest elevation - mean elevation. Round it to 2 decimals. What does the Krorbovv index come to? -0.25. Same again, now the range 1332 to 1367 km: -0.18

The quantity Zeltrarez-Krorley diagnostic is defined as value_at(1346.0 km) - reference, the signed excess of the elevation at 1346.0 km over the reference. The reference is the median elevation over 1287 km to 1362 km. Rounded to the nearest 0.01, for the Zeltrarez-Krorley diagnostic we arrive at 0.04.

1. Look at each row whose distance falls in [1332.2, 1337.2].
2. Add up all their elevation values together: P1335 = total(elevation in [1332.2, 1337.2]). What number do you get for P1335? 2.06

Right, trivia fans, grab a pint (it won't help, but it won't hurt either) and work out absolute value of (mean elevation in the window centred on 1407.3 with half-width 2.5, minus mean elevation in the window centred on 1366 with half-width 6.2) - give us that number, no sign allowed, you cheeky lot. 0.01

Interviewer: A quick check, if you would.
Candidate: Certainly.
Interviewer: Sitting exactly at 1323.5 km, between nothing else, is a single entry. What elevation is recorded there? 0.759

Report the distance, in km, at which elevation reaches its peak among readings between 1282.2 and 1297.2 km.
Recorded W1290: 1296.0 km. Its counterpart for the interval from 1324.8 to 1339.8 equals 1338.5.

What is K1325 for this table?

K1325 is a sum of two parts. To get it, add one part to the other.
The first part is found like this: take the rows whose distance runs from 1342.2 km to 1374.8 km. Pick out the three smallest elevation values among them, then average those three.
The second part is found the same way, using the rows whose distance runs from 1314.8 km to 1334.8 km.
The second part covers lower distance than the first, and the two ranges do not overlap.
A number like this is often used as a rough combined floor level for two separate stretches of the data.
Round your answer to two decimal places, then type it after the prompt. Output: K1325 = 1.88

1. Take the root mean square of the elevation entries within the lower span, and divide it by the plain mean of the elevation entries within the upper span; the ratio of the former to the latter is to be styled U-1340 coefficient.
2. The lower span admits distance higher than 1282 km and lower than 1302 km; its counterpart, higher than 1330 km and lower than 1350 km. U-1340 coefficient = 1.17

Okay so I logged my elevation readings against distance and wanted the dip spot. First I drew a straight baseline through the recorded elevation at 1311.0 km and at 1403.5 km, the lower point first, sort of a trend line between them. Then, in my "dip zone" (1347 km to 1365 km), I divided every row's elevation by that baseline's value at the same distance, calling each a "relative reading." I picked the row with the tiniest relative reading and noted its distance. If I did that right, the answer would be 1361.0 km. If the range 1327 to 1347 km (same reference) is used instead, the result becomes 1328.5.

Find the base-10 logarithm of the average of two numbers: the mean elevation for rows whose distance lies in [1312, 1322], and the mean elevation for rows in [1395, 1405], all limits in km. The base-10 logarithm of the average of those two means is 0.01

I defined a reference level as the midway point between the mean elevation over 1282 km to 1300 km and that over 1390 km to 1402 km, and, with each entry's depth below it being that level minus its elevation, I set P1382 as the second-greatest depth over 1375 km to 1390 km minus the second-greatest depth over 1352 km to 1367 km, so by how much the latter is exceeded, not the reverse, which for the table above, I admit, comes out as 0.0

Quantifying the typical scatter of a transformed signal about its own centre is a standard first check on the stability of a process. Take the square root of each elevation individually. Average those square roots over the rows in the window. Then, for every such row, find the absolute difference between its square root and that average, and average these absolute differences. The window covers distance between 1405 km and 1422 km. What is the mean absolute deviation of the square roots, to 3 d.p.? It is 0.022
